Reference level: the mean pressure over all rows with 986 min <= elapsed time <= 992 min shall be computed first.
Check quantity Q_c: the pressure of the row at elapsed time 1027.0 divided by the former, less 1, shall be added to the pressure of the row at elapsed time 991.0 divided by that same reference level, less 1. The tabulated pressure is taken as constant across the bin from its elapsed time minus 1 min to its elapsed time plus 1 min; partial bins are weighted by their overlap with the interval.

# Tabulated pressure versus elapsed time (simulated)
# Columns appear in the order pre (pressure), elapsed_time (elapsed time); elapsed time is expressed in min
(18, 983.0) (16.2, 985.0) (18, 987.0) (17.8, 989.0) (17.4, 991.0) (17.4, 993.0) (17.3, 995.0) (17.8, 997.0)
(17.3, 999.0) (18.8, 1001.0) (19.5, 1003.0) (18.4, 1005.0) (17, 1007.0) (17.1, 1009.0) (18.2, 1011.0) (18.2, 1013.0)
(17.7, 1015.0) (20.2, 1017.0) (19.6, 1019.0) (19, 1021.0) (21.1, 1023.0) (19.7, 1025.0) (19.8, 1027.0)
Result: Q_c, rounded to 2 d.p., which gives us 0.10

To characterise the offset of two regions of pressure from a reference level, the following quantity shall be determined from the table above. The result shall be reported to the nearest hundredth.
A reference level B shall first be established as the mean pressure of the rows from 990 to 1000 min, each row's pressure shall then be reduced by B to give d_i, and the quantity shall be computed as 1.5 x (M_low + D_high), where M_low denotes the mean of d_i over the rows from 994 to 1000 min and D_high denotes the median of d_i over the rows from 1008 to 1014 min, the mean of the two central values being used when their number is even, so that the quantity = 1.18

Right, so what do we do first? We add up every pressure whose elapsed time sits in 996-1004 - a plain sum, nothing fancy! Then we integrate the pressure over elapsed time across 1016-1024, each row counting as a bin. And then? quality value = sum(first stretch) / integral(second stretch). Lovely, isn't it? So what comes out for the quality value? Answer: 0.459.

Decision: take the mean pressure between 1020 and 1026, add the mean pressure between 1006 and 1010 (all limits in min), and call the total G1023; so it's 37.0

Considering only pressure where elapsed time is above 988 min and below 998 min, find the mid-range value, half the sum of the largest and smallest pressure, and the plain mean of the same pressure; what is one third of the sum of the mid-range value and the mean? 11.7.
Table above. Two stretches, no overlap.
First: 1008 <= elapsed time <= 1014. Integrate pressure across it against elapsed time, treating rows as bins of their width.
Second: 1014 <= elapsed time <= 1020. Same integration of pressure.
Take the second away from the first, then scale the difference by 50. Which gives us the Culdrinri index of -400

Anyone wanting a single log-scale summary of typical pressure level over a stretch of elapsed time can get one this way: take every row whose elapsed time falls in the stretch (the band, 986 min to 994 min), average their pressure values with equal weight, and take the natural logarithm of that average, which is 2.87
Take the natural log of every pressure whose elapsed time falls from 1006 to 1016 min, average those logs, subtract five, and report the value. -2.13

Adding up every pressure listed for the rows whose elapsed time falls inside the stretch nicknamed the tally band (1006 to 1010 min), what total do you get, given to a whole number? 34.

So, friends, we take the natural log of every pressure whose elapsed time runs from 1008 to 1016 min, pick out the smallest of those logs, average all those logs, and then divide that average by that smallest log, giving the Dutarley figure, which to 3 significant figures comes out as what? 1.01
